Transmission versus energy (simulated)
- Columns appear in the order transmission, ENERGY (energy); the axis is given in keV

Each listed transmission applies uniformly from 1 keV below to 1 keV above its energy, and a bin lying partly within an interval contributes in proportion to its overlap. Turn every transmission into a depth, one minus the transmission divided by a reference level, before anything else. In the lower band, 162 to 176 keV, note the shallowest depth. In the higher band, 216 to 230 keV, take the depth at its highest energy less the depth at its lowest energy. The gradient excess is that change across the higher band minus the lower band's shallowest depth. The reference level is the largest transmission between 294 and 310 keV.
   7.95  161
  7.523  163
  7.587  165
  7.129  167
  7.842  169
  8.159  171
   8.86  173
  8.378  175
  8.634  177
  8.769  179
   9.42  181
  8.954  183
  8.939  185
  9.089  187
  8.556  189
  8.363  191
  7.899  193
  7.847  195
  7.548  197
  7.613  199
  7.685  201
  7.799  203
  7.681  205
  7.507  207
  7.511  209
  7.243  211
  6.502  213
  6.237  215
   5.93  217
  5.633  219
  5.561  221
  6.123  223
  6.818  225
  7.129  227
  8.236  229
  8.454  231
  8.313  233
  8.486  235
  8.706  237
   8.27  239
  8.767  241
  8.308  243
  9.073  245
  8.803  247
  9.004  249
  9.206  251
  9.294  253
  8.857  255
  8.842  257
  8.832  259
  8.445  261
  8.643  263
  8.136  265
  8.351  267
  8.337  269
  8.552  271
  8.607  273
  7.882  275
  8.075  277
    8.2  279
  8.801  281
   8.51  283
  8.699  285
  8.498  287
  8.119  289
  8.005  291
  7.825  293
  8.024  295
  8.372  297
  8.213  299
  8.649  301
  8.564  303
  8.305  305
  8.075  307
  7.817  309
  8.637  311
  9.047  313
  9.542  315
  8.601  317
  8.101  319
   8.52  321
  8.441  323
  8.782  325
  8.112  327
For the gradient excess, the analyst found -0.24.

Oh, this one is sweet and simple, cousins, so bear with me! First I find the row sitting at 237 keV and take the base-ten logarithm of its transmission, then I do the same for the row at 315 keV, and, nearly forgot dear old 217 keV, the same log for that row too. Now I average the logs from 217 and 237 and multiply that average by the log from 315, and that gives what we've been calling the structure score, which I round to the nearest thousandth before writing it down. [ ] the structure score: 0.839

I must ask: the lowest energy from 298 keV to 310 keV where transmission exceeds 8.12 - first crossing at 299 keV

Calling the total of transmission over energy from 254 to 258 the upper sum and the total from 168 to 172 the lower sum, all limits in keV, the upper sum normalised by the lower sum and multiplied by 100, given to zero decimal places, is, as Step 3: 111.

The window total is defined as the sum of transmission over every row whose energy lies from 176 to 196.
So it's 86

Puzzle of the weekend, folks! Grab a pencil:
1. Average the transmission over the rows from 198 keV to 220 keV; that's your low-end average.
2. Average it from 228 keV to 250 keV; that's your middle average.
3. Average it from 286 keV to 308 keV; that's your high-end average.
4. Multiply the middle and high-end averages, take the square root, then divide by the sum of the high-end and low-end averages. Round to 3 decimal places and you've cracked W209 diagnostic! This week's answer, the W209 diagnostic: 0.551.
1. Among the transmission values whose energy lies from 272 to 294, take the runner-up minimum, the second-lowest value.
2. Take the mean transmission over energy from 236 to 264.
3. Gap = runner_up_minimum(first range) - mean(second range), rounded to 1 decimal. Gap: -0.9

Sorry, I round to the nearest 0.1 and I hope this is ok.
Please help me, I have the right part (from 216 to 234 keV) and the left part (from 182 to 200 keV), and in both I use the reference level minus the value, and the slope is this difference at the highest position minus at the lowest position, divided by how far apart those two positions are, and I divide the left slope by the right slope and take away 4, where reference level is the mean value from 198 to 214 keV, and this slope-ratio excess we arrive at -4.6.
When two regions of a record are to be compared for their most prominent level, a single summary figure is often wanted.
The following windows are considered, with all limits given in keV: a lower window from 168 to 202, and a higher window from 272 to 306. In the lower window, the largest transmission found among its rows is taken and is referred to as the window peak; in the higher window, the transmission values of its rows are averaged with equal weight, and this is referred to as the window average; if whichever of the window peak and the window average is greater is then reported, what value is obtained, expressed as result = 9.42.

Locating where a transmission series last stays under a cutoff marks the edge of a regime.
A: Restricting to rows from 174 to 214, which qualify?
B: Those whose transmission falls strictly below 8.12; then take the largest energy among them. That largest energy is 213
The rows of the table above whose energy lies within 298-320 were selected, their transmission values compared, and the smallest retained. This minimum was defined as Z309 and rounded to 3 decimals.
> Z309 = 7.817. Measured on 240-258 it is 8.308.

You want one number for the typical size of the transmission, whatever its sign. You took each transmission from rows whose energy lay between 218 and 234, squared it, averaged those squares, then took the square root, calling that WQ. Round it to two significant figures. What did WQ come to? 7.1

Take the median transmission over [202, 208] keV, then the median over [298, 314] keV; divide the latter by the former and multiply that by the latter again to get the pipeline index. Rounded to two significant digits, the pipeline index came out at 9.3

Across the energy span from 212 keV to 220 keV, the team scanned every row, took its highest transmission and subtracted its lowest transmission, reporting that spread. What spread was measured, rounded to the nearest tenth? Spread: 0.9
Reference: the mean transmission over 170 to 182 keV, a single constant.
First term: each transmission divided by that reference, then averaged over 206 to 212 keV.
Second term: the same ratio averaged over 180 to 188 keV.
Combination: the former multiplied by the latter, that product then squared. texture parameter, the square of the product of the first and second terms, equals 0.79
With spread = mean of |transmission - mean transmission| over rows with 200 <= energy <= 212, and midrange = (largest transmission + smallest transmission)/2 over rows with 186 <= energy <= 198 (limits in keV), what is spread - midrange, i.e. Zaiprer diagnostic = -8.2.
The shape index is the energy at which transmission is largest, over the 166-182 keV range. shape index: 181 keV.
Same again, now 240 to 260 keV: 253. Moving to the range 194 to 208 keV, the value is 195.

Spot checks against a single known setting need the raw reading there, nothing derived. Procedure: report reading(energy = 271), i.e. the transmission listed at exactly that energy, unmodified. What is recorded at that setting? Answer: 8.552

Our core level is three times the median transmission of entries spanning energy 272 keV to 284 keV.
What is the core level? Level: 25.1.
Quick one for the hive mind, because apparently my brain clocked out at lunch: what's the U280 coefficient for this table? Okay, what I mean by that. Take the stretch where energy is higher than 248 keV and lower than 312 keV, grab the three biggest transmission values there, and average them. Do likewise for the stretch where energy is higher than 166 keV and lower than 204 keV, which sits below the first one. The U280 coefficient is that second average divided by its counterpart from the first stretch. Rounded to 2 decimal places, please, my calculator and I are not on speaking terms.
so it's 1.00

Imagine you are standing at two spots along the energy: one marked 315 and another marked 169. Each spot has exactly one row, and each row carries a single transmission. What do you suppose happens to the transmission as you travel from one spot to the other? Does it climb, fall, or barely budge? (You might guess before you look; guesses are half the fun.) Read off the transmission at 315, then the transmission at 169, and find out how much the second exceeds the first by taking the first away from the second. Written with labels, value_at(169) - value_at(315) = -1.7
